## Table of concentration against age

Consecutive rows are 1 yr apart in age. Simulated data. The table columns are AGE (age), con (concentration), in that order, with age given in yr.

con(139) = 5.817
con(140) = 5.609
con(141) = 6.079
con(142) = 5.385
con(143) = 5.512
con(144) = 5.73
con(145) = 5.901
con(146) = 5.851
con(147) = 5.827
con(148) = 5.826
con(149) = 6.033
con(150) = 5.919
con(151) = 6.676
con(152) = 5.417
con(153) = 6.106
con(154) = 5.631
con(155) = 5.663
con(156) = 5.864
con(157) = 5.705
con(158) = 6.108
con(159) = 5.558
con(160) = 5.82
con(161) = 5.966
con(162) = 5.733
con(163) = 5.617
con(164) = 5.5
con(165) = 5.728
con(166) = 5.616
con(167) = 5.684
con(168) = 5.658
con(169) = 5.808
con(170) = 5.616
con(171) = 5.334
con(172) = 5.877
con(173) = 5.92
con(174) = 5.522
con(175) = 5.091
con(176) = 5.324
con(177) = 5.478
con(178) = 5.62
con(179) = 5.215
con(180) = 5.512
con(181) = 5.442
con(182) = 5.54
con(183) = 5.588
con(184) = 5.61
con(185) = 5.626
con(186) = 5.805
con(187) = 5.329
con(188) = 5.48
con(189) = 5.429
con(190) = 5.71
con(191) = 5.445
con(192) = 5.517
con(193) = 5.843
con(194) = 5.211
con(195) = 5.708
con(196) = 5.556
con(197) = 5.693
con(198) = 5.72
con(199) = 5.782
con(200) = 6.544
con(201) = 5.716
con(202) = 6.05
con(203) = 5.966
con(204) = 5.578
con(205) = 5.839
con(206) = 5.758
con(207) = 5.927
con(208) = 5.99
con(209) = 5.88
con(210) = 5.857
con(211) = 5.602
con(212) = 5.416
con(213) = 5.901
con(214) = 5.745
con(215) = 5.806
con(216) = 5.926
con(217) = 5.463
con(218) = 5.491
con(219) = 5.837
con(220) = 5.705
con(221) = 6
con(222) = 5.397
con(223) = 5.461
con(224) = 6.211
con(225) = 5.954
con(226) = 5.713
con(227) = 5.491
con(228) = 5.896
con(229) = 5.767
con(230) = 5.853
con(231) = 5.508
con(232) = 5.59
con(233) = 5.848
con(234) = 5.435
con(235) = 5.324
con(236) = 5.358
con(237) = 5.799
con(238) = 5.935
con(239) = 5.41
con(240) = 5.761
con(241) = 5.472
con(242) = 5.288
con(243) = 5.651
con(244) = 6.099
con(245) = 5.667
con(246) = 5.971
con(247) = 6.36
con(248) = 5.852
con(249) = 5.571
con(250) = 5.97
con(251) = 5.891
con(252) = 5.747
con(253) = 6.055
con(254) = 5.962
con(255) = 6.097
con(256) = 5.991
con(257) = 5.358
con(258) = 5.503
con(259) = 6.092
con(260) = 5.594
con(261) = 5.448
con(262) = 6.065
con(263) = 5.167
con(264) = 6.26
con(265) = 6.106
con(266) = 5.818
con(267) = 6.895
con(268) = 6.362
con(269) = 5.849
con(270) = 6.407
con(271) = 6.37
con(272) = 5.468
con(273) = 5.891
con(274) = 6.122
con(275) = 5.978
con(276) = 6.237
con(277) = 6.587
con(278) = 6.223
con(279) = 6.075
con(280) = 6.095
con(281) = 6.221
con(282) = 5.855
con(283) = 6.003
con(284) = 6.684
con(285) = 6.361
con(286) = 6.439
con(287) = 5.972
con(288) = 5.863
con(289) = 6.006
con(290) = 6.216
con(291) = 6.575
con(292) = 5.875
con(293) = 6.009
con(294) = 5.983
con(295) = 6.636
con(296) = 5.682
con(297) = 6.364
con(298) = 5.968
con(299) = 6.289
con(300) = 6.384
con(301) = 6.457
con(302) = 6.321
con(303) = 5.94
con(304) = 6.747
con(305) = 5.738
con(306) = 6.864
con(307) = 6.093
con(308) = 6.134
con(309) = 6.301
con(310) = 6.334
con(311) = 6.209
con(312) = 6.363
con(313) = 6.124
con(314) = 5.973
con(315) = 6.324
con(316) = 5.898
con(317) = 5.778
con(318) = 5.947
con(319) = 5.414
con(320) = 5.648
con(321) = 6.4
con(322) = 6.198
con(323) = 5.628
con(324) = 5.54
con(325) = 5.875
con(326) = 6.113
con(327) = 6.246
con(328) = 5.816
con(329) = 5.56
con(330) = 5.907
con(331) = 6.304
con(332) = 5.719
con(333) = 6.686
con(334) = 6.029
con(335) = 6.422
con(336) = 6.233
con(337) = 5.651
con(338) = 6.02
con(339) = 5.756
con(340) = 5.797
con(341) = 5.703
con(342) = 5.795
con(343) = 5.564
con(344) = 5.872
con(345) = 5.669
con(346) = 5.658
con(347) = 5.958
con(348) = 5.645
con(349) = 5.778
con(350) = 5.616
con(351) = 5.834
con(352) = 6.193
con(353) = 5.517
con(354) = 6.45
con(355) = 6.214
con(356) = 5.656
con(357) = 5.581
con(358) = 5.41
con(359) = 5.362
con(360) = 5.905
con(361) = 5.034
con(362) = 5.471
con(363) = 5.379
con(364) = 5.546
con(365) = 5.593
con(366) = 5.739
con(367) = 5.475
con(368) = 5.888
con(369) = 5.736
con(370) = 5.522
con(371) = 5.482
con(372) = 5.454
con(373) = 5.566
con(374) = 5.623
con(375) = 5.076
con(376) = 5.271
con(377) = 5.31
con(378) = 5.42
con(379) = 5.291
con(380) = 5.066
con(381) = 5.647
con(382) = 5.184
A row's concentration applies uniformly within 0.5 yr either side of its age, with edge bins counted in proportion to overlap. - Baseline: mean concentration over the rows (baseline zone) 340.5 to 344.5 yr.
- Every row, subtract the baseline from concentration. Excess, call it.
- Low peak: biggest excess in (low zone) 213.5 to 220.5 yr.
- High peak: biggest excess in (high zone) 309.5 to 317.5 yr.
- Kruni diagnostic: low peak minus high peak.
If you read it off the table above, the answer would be -0.4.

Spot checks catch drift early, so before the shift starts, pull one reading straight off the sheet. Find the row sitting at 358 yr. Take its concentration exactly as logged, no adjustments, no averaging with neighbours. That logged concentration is 5.41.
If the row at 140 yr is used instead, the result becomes 5.609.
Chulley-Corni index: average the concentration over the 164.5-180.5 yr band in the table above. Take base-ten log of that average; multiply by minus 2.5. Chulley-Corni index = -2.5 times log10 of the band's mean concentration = -1.86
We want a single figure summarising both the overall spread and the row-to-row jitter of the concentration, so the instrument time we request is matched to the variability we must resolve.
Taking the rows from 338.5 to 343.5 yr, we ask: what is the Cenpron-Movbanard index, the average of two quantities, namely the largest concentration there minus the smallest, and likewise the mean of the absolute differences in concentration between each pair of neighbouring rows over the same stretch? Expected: 0.2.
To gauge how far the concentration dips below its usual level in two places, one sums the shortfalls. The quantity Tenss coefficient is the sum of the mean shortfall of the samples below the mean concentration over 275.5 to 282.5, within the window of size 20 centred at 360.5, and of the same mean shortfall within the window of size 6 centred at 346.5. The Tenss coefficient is 0.9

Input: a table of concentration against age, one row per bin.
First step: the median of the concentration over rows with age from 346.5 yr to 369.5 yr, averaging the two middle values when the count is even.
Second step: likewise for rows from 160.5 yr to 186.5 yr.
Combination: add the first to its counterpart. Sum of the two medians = 11.3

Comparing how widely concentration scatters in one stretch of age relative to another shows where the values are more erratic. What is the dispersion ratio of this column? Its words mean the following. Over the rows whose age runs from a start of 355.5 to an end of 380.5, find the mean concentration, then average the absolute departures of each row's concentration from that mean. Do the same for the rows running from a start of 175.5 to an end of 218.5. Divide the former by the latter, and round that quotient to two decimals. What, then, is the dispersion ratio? 0.88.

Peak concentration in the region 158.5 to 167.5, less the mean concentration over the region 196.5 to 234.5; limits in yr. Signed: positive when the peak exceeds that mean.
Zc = 0.19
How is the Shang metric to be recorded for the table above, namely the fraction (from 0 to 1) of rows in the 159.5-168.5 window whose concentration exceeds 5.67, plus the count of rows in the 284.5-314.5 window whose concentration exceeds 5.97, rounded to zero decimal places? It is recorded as 25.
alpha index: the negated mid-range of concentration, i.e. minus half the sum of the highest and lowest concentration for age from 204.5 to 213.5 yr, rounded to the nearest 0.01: -5.70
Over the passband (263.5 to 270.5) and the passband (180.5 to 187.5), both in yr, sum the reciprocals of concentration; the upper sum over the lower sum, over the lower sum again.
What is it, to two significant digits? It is 0.71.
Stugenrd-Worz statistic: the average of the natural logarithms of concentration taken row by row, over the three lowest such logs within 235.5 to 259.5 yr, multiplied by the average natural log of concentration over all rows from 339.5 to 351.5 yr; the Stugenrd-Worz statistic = 2.93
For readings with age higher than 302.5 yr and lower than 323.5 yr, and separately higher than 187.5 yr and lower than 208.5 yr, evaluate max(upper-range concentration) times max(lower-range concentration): 45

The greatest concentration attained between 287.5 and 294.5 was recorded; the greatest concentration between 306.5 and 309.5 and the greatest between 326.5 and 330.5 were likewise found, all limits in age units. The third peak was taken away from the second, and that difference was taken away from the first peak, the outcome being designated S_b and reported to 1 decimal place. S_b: 6.5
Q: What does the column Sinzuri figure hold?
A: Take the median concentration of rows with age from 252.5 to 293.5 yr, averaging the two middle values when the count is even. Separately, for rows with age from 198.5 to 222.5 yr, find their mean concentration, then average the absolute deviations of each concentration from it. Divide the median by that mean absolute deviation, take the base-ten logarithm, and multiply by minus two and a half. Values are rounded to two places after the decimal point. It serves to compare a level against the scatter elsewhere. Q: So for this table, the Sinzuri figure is -3.83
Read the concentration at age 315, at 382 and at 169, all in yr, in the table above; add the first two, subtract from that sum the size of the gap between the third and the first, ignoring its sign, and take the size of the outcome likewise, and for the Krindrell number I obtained 10.99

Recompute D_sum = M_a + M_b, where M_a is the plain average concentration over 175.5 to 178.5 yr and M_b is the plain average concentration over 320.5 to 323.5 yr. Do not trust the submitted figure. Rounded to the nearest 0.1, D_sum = 11.5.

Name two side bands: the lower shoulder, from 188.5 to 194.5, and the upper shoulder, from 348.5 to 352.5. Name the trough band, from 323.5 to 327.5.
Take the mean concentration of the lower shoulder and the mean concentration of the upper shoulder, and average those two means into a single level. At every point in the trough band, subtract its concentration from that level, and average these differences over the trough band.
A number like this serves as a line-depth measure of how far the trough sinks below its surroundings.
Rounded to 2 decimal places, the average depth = -0.25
